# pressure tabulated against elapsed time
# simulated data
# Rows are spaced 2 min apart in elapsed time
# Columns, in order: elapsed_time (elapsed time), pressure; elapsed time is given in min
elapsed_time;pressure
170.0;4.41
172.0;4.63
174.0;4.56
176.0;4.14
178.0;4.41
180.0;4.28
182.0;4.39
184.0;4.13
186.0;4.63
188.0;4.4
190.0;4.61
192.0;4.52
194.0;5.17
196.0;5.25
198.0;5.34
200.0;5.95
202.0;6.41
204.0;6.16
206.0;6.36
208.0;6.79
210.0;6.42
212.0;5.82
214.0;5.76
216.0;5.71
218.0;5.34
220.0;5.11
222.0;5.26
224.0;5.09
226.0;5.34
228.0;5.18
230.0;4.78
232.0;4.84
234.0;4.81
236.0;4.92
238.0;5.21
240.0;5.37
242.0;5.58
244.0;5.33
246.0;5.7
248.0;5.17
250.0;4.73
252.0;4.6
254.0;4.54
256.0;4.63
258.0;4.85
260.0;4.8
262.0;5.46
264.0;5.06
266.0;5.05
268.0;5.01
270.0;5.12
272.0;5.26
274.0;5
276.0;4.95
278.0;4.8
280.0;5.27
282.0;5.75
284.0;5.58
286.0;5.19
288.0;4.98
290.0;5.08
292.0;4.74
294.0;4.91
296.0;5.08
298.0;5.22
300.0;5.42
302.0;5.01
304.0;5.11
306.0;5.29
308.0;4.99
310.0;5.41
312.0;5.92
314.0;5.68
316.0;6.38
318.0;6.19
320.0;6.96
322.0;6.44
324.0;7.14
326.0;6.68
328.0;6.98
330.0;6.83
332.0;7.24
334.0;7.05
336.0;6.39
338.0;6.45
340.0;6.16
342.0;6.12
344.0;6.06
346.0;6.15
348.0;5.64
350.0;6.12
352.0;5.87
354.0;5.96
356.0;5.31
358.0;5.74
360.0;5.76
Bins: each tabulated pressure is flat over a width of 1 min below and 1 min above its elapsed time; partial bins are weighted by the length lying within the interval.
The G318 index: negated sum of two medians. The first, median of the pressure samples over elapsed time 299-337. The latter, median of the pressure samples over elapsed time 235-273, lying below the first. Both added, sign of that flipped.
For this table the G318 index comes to -11.4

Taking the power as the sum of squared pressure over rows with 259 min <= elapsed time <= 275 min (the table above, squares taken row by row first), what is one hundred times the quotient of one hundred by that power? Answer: 48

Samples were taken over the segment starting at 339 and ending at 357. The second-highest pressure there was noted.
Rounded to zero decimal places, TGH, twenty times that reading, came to 123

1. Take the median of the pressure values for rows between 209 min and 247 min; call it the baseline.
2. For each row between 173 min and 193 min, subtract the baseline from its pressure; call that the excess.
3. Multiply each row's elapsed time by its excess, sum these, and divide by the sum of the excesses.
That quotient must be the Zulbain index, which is 182.6 min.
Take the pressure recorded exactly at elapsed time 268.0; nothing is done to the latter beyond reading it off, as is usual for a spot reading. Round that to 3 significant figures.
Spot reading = 5.01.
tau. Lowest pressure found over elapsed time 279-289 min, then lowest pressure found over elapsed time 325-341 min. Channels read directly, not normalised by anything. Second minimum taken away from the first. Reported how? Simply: -1.2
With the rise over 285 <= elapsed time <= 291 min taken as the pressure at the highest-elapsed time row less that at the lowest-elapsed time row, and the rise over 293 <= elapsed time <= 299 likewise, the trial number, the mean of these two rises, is 0.10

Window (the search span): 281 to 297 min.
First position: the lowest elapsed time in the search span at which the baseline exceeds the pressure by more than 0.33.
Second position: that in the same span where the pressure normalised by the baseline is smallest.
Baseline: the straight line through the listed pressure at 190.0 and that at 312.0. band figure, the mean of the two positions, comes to 289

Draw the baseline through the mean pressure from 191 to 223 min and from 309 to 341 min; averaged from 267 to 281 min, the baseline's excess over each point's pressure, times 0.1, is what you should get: 0.11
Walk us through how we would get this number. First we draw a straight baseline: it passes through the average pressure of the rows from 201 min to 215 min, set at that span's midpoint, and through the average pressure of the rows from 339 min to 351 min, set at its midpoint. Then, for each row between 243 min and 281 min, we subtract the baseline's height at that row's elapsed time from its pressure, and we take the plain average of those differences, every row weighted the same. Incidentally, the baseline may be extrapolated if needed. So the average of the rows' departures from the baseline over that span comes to -1.1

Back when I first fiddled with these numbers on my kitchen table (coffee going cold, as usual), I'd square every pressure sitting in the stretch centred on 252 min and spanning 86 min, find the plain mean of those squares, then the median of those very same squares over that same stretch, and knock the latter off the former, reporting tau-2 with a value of 0.7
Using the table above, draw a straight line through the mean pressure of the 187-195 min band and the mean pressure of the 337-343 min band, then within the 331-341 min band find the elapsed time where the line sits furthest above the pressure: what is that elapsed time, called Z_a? 340.0 min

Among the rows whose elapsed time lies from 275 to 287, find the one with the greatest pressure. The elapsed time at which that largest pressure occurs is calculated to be 282.0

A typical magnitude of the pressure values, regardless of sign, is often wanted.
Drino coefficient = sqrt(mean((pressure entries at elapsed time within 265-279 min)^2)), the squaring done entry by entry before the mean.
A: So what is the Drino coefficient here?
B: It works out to 5.03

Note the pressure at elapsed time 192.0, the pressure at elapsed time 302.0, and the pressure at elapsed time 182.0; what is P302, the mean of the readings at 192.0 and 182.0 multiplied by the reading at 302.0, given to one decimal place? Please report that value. 22.3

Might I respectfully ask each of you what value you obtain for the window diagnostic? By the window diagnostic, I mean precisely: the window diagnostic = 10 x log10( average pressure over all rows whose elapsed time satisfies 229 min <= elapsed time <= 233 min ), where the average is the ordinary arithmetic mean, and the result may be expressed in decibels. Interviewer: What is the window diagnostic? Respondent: 6.82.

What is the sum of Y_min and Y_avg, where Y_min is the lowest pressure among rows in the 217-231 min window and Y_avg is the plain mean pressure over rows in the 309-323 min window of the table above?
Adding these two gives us 10.9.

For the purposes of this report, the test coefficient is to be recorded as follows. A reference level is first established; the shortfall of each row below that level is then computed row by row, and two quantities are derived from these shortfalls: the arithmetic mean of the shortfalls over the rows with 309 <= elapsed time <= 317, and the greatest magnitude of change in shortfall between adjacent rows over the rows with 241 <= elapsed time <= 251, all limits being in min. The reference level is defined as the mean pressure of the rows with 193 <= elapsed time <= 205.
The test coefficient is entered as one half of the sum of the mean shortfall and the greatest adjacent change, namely 0.20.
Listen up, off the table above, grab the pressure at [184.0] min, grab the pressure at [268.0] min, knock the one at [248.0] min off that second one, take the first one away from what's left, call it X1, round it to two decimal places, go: -4.29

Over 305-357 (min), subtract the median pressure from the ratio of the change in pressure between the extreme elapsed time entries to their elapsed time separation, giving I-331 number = -6.15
